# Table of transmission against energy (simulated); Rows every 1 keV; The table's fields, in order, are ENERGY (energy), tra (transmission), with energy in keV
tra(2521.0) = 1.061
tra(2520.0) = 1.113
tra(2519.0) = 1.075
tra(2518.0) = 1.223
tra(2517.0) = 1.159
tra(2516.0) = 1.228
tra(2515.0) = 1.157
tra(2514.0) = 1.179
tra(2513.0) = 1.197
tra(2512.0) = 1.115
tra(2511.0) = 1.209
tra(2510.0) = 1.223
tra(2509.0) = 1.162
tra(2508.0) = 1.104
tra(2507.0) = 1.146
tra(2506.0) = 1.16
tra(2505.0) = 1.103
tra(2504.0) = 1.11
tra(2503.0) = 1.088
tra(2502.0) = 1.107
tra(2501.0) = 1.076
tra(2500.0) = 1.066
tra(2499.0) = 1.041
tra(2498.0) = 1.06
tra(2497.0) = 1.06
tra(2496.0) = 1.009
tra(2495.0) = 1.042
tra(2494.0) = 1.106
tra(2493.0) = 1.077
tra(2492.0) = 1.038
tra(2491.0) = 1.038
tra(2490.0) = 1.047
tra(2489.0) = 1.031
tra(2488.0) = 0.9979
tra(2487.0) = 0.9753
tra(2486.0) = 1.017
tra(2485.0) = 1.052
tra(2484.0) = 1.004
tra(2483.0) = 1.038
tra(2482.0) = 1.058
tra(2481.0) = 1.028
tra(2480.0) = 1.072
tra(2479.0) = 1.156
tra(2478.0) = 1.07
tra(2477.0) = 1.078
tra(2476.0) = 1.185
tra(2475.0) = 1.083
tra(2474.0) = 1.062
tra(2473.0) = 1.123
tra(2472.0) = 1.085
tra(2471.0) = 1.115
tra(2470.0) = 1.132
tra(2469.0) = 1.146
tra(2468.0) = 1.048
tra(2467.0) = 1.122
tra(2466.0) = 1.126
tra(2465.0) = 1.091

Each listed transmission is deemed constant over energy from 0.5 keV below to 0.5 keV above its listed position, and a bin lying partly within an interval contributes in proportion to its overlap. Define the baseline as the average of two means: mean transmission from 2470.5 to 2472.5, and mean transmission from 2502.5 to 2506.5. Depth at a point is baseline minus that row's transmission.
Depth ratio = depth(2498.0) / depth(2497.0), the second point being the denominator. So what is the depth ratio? 1.00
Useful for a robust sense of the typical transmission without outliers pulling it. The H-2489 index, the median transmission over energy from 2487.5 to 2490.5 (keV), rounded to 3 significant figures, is 1.03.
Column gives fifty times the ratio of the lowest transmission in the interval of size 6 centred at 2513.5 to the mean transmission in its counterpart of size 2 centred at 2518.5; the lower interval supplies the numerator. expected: 48.5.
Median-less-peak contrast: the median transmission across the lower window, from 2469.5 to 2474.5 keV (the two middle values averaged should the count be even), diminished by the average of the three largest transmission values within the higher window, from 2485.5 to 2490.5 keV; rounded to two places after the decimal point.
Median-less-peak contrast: 0.08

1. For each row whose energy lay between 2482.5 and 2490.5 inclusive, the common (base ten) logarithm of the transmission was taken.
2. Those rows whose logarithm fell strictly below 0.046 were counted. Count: 8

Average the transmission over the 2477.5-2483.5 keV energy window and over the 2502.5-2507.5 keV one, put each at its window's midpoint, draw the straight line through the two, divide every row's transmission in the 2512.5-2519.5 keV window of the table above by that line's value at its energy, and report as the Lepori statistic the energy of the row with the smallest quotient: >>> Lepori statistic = 2519.0 keV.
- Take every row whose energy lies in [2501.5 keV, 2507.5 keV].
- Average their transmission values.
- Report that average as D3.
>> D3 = 1.12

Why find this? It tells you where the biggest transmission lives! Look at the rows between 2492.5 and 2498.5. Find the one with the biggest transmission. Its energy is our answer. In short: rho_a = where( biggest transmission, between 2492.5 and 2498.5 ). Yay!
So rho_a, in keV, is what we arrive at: 2494.0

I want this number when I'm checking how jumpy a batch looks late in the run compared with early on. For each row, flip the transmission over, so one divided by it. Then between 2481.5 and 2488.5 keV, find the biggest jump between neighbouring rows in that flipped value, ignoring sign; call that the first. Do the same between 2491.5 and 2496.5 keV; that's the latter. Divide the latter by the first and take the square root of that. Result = 1.11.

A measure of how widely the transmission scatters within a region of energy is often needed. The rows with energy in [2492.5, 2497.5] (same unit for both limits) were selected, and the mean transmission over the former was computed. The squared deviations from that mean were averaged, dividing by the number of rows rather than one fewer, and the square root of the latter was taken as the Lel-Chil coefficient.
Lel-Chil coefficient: 0.033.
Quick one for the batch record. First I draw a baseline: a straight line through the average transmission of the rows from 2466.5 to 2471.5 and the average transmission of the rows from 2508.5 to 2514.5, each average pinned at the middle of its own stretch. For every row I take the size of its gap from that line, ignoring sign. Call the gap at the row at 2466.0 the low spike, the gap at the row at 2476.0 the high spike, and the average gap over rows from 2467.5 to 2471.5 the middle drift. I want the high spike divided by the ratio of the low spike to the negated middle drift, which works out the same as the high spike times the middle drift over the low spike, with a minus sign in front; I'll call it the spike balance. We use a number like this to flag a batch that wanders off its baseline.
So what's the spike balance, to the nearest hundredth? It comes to -0.10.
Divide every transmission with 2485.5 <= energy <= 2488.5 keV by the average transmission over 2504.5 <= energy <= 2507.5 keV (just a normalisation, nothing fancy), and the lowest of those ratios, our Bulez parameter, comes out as 0.858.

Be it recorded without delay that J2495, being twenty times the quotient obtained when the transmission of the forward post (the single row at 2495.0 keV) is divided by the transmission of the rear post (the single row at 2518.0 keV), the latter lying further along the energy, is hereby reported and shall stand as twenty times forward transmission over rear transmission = 17.0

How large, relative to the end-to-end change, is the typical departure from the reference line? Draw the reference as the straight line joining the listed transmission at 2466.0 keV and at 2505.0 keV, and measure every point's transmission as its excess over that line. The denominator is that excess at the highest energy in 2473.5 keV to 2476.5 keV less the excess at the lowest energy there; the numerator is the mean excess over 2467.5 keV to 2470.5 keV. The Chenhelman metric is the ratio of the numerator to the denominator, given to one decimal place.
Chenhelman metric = -0.1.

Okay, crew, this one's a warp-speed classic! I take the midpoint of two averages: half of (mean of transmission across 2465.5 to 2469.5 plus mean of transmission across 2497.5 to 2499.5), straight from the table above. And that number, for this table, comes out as 1.08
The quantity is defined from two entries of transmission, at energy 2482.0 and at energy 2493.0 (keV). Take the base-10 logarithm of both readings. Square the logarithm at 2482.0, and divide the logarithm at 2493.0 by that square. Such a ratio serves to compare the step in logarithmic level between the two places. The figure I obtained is 54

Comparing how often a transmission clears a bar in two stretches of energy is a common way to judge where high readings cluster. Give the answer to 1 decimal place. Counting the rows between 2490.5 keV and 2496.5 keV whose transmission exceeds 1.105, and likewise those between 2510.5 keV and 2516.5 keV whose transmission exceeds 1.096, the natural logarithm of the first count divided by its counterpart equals -1.8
